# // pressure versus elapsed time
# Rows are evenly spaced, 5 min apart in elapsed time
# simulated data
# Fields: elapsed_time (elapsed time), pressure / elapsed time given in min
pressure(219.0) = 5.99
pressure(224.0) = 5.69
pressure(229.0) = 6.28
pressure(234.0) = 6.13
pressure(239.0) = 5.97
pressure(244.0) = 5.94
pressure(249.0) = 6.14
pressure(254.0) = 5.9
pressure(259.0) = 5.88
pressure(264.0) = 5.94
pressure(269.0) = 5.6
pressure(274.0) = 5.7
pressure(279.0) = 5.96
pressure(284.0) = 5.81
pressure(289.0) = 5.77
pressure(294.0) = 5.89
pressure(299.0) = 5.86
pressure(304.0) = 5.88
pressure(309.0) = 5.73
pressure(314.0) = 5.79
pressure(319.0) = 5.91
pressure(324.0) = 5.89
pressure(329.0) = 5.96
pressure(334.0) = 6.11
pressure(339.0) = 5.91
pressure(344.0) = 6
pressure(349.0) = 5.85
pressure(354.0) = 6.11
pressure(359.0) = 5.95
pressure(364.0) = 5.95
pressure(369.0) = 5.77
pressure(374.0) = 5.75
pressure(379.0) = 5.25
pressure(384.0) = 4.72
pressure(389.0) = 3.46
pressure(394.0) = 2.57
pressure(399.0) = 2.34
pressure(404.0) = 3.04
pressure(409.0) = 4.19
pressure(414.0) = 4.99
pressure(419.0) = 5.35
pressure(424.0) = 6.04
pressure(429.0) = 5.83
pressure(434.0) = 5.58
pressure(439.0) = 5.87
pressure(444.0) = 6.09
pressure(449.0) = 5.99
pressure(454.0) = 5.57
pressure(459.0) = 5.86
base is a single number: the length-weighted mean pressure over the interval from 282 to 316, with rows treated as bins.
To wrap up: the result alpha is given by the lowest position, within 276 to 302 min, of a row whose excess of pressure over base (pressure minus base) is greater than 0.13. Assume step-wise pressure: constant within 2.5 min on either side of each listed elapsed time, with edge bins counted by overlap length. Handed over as 279.0 min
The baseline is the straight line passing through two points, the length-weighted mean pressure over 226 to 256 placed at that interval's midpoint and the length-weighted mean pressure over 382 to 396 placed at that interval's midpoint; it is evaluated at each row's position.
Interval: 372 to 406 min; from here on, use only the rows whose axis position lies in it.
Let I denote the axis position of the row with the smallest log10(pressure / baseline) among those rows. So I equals 399.0 min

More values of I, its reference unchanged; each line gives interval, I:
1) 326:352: 329.0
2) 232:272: 239.0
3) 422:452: 434.0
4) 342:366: 349.0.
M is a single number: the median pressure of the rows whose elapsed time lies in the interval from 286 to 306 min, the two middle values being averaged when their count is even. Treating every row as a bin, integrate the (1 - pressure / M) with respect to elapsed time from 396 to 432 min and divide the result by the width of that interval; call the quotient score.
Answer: 0.229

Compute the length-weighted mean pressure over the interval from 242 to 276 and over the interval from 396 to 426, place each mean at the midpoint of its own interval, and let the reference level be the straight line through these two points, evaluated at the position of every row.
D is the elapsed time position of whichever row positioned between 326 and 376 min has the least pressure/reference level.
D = 329.0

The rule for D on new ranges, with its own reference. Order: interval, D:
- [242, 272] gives 269.0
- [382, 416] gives 399.0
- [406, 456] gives 409.0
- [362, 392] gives 389.0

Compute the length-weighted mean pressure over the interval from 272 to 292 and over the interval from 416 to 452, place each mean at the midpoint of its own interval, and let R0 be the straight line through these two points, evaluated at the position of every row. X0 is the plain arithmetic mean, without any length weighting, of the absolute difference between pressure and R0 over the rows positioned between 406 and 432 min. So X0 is 0.63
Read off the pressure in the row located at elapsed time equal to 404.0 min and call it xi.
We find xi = 3.04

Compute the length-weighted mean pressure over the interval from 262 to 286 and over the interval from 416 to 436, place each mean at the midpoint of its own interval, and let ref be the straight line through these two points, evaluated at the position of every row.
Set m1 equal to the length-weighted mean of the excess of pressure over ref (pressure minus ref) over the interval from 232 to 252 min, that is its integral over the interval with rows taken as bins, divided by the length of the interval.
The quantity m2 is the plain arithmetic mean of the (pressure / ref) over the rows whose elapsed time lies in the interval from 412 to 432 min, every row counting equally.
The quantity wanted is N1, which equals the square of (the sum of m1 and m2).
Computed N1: 1.4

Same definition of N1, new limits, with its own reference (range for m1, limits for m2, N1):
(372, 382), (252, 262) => 0.5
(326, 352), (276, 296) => 1.5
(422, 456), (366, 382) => 1.3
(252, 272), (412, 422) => 0.9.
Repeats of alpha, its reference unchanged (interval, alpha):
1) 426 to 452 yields 444.0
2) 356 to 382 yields 359.0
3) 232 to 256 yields 234.0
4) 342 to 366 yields 344.0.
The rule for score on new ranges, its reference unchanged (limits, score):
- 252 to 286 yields 0.007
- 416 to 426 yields 0.039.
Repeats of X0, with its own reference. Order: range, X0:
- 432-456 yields 0.20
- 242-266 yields 0.14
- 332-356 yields 0.18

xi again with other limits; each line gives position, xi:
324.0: 5.89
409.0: 4.19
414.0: 4.99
